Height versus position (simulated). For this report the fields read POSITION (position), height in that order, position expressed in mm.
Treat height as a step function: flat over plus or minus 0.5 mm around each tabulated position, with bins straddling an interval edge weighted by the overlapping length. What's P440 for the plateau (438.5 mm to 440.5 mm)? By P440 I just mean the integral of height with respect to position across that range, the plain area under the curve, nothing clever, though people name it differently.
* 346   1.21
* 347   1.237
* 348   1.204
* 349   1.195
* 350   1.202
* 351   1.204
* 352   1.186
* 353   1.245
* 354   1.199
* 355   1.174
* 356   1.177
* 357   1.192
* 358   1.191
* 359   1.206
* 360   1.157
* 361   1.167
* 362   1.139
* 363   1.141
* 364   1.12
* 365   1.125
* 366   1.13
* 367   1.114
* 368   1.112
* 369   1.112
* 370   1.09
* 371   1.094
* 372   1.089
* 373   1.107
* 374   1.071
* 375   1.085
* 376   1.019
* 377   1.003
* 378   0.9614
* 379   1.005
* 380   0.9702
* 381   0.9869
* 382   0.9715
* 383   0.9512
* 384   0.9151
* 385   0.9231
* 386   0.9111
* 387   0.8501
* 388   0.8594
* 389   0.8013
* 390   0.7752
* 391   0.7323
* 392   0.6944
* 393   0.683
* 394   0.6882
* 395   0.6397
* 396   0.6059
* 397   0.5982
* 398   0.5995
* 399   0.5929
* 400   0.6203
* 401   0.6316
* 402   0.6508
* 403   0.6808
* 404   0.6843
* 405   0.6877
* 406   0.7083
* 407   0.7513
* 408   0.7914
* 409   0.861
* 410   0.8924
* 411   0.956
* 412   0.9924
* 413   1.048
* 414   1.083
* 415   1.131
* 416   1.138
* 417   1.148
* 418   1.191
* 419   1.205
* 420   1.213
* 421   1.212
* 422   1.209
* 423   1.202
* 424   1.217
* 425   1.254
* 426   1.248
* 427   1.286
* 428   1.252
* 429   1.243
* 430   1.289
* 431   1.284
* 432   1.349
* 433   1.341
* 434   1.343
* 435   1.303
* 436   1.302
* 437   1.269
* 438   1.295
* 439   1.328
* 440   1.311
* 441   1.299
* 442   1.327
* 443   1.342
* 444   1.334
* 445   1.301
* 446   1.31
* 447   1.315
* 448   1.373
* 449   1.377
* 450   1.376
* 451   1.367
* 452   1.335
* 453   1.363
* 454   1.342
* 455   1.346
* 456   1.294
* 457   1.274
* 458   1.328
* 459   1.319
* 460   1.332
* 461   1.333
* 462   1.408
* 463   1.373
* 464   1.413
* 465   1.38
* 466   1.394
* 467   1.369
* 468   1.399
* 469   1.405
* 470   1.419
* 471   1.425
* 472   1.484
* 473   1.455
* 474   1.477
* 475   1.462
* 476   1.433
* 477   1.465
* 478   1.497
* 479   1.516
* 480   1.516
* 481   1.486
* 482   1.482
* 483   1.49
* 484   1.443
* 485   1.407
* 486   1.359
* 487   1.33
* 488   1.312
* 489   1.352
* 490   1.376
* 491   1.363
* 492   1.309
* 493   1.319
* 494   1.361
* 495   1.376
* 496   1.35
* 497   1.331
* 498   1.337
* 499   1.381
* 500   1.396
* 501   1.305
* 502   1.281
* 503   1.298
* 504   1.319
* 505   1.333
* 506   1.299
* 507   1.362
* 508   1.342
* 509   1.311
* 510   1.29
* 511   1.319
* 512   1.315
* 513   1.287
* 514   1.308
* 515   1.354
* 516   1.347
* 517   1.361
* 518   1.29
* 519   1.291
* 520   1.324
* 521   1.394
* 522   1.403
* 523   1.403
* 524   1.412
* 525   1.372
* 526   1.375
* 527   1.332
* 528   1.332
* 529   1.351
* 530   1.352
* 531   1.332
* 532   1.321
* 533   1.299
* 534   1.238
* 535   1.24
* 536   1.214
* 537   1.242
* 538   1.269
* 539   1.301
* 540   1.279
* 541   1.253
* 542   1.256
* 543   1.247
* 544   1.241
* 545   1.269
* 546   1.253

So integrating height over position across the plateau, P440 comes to 2.64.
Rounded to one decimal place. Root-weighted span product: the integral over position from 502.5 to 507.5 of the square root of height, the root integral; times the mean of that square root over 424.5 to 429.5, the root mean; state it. 6.4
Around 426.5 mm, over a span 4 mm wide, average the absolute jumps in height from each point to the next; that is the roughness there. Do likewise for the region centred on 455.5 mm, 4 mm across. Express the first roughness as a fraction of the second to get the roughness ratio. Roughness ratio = 1.0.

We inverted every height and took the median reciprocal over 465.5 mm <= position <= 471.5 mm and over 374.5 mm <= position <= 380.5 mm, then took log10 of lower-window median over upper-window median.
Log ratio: 0.15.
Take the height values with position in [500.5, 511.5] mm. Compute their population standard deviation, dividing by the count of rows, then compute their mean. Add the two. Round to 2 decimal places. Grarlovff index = 1.34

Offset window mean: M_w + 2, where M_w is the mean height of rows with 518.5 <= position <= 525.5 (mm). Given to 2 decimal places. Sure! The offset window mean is 3.37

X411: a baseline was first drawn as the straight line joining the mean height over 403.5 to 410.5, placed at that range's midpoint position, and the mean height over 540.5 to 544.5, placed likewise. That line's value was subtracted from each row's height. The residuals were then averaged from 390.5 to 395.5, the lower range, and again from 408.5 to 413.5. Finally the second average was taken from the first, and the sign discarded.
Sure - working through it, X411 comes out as 0.20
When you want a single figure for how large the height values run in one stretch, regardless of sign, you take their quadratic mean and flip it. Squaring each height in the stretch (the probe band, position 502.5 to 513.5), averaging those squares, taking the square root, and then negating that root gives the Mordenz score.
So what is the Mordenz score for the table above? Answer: -1.3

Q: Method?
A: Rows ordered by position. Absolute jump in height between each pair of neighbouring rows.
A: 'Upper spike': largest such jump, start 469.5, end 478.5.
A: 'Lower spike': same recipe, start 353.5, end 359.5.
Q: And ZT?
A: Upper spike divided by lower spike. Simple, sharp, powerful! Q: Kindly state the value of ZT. 2.4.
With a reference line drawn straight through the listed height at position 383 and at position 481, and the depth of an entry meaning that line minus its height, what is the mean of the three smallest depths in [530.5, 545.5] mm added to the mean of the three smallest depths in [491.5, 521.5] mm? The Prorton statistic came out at 0.64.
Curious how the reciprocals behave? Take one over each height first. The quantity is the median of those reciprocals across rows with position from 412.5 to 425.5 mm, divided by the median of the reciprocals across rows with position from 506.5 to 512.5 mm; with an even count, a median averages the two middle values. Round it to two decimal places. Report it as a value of 1.10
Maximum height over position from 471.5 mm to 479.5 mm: 1.516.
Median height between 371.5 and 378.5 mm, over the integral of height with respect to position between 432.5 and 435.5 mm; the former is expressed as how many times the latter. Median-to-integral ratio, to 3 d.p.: 0.269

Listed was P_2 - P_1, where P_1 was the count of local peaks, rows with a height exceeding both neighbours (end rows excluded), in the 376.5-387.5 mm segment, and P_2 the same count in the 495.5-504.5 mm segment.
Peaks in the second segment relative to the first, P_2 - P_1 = -2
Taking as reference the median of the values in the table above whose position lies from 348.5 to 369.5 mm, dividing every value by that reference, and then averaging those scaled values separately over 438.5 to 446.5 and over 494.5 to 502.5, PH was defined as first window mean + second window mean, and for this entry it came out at 2.3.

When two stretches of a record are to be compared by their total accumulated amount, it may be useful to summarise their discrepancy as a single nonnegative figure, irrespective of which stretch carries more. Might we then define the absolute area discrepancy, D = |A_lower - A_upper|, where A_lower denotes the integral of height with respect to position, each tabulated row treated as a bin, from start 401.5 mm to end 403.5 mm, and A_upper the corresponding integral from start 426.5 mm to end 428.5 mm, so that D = 1.2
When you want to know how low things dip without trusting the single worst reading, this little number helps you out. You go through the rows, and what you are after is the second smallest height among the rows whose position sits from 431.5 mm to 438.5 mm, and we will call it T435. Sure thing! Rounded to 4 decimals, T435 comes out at 1.2950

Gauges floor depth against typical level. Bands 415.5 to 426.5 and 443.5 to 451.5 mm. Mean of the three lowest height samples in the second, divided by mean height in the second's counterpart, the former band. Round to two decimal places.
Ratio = 1.09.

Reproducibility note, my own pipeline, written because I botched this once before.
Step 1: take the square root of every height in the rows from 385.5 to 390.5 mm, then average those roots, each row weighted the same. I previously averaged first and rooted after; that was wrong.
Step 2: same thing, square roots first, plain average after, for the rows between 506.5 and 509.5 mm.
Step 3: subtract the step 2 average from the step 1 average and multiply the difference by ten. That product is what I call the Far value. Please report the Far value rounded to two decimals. -2.41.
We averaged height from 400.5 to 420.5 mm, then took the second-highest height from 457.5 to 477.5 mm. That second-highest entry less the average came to 0.55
